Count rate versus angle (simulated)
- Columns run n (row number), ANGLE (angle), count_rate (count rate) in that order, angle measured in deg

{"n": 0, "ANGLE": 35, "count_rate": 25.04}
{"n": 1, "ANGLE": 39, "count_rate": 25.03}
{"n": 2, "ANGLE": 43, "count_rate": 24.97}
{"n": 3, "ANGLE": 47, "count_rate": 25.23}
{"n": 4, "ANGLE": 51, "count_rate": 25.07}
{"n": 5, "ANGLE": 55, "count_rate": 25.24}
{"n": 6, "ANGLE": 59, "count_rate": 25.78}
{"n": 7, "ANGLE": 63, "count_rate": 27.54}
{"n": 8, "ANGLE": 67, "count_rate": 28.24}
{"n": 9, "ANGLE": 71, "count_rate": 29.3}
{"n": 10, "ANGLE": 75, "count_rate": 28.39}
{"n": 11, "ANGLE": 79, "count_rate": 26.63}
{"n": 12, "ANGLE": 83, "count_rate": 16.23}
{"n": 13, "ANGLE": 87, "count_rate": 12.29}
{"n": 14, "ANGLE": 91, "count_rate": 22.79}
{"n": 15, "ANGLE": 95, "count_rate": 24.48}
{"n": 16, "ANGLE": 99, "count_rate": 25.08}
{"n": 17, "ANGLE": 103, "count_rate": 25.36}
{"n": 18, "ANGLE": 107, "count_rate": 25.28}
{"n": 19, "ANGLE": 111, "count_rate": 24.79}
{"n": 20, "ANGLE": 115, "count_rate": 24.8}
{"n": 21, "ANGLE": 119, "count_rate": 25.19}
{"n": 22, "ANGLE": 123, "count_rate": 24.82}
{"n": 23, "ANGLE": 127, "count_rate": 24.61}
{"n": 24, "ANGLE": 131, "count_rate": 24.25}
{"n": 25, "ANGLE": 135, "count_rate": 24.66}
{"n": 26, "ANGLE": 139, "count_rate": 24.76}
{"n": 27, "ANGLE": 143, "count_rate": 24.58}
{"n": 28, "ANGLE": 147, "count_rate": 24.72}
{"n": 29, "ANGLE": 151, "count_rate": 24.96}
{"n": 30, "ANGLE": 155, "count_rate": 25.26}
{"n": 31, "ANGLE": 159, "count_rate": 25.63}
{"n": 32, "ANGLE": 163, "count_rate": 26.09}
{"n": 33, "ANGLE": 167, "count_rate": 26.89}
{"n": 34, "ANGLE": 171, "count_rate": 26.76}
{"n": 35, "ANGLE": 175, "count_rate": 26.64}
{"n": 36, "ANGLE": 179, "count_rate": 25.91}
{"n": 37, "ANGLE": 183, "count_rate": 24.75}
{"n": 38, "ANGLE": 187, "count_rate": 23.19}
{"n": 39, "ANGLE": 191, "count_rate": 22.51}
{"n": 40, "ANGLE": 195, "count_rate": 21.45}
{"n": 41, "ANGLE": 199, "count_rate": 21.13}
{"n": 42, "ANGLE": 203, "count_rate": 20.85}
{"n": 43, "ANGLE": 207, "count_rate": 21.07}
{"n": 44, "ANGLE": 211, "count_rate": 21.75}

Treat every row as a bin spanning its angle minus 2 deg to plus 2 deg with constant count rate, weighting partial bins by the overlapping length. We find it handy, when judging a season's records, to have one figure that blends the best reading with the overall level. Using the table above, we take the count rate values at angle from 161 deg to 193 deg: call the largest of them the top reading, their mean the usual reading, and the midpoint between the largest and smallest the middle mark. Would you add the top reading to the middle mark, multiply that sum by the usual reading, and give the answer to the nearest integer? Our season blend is 1307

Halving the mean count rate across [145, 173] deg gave 12.9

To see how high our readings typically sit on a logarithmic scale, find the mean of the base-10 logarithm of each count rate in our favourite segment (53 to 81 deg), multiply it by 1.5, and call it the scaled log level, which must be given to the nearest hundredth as 2.15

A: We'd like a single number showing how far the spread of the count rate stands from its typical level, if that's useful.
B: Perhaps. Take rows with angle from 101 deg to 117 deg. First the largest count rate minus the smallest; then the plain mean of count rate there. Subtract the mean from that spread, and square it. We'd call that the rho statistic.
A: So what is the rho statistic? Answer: 600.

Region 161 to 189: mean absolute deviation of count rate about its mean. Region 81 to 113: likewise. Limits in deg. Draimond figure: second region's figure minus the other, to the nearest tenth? 2.9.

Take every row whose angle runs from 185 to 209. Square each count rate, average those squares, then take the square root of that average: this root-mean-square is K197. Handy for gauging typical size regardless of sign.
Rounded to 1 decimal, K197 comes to 21.7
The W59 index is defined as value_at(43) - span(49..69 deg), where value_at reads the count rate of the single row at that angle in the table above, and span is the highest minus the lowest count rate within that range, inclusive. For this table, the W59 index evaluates 21.8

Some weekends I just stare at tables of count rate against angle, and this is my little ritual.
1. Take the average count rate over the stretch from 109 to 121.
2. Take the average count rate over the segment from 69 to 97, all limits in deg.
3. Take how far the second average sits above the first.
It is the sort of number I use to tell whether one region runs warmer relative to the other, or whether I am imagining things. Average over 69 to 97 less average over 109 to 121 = -2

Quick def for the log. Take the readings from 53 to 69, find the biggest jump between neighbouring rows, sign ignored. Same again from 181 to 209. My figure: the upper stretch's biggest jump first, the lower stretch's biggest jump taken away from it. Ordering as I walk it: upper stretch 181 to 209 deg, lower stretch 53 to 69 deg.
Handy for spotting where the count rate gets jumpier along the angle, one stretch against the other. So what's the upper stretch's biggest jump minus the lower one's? 0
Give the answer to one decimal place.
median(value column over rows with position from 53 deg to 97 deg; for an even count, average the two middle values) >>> 25.8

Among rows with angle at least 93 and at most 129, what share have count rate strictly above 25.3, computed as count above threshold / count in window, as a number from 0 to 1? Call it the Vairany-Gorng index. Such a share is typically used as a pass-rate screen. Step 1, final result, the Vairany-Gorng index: 0.11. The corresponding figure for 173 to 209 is 0.22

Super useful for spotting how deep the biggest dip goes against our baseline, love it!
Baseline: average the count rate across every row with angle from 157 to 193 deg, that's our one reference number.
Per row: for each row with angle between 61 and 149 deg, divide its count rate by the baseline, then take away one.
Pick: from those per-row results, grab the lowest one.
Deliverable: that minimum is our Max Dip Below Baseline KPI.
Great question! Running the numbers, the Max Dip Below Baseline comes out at -0.52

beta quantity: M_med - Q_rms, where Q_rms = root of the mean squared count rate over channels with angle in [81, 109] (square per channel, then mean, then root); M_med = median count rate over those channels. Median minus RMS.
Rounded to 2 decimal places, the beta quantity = 2.30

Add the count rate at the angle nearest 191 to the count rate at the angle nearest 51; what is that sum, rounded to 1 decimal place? 47.6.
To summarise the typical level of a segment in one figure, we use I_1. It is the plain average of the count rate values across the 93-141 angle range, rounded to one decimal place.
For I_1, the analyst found 24.8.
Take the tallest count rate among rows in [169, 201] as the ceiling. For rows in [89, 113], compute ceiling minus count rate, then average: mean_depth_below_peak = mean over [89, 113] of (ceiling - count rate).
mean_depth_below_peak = 2.1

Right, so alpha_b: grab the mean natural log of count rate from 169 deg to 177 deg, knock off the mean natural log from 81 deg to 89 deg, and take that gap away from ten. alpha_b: 9.4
